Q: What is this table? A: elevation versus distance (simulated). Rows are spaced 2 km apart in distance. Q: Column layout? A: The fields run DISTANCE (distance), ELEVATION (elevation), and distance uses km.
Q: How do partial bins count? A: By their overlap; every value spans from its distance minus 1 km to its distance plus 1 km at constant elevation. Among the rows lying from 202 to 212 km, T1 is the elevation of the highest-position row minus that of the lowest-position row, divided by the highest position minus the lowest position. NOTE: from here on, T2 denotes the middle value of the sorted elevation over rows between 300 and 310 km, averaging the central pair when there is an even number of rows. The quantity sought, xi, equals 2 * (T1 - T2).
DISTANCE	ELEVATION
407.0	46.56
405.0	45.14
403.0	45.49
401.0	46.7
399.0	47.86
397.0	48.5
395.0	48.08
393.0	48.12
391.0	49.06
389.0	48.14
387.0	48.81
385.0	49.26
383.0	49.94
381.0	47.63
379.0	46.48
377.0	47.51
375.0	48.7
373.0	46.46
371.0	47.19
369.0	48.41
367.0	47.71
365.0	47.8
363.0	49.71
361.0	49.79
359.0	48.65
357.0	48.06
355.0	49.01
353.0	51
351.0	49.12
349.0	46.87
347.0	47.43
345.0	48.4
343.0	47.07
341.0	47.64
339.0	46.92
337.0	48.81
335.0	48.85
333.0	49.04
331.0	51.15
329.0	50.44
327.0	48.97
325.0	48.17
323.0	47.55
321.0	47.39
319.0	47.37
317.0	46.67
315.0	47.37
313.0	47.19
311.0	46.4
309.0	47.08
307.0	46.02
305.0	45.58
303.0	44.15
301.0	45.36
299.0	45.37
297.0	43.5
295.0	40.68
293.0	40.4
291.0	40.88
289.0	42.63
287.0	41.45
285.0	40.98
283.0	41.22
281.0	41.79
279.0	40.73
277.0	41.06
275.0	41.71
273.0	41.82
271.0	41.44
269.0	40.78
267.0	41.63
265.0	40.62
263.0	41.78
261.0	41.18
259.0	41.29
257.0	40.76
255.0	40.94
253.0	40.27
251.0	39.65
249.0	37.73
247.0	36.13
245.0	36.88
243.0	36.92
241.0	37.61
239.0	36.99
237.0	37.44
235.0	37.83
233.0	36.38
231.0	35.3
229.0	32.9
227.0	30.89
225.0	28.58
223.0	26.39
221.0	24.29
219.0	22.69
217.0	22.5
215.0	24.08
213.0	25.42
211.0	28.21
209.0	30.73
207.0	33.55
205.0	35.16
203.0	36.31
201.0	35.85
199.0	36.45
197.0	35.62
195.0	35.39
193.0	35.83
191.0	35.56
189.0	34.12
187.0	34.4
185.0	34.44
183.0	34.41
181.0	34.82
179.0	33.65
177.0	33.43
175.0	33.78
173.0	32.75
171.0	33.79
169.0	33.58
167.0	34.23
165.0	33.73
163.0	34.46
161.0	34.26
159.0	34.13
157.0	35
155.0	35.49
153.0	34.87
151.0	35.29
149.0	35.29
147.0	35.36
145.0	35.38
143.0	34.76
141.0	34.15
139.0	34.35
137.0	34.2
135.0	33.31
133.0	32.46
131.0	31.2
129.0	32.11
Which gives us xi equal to -93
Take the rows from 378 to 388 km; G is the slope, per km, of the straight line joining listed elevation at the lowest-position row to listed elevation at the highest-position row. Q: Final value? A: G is 0.29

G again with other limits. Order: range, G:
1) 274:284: -0.06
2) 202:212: -1.01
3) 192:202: 0.00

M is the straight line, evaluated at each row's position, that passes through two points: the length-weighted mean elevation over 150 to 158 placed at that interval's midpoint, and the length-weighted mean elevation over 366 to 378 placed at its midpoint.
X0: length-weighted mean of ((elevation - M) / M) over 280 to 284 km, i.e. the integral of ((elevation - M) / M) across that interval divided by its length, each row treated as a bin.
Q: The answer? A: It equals -0.02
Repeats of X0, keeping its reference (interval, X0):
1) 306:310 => 0.06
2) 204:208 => -0.10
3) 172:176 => -0.08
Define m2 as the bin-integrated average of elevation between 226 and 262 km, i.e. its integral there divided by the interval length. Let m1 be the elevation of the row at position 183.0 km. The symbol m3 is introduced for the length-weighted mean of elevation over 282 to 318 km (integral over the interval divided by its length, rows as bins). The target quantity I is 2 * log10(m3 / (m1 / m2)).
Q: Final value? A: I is 3.37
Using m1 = 34.41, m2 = 38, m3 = 44.1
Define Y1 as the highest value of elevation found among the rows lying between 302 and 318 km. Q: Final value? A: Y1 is 47.37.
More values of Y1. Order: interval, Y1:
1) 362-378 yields 49.71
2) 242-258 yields 40.94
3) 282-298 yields 43.5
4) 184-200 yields 36.45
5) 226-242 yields 37.83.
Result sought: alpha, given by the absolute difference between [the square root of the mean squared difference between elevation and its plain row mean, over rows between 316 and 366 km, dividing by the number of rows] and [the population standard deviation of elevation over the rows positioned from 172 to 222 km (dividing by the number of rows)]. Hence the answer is 3.30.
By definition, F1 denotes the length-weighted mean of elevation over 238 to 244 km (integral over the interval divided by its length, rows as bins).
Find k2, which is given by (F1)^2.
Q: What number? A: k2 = 1382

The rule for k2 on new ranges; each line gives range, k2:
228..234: 1215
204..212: 1018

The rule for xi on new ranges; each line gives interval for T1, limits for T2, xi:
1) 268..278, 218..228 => -53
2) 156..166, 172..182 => -68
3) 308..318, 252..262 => -82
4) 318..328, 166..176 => -67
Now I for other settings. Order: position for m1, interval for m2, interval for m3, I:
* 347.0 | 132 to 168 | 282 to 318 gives 3.01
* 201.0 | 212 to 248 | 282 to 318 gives 3.18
